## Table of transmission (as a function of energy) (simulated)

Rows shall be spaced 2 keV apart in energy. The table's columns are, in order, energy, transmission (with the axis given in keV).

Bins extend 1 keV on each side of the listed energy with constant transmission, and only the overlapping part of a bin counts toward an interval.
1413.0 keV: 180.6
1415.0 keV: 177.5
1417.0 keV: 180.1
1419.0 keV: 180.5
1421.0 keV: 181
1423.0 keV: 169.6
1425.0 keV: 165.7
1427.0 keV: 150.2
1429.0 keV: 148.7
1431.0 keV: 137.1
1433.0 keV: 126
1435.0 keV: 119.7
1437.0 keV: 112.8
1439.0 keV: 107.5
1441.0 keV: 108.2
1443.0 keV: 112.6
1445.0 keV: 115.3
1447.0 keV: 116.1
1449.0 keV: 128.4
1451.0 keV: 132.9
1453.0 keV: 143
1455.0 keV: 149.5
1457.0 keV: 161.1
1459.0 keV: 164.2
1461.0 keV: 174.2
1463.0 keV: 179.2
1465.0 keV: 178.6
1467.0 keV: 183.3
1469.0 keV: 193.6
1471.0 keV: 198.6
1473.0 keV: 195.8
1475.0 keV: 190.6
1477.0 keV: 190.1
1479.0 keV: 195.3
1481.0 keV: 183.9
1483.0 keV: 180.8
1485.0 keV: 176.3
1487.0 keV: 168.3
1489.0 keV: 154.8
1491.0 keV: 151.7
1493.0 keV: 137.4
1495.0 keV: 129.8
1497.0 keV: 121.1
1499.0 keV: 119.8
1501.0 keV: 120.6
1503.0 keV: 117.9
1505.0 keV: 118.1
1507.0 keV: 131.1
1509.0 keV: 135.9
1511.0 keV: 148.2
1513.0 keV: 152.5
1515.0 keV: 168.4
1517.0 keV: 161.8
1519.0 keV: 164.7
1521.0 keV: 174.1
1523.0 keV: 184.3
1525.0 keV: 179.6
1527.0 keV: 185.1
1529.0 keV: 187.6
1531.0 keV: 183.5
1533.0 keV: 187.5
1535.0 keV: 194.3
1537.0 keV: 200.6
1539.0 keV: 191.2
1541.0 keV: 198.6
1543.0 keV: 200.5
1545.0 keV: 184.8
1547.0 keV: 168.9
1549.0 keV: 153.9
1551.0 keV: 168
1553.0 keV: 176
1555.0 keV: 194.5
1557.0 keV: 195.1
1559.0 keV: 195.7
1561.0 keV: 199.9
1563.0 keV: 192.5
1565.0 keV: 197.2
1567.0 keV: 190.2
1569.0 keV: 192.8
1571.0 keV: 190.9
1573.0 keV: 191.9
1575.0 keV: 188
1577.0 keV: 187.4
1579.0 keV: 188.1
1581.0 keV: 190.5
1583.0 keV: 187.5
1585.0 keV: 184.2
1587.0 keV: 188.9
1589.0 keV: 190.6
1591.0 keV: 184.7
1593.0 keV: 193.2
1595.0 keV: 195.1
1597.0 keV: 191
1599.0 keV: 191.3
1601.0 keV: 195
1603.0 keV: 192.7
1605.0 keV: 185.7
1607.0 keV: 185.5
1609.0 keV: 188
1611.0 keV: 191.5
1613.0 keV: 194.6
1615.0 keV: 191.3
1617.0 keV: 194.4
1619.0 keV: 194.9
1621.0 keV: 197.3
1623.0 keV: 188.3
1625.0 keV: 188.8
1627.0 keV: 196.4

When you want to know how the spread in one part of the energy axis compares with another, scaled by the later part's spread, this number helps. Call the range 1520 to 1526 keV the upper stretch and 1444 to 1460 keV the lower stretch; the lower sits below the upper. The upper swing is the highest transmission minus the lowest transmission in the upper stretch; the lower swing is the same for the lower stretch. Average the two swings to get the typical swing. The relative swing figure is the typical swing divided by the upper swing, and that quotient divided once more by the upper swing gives 0.28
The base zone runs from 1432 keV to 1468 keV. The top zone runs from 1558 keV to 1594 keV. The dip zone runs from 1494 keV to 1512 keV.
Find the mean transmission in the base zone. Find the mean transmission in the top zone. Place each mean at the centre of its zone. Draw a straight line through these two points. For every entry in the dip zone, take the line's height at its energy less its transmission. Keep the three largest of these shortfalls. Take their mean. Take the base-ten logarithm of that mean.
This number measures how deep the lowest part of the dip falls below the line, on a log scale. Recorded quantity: 1.63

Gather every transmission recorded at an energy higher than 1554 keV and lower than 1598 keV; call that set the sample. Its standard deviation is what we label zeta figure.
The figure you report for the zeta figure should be 4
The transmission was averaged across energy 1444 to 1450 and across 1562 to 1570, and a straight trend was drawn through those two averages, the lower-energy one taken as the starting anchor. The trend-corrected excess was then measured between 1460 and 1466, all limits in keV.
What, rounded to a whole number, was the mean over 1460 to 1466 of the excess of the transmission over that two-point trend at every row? 48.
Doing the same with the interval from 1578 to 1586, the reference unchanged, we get -15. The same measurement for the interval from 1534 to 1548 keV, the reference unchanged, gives 13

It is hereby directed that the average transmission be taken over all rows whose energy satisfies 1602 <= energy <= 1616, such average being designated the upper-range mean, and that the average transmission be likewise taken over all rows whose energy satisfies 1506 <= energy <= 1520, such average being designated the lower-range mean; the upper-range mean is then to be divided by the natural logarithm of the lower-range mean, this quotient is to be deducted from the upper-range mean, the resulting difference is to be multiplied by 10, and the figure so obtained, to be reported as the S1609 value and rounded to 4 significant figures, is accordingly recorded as 1521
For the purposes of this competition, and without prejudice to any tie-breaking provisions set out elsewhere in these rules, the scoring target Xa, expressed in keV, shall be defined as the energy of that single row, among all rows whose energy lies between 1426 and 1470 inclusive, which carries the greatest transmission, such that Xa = 1469.0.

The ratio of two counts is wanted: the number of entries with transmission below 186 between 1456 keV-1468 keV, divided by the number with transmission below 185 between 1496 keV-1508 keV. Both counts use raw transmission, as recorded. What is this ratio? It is 1.0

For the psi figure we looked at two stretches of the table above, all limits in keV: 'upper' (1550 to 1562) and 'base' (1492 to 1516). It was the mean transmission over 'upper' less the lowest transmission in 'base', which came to 70.3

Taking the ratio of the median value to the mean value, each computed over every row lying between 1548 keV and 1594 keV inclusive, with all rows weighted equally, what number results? 1.01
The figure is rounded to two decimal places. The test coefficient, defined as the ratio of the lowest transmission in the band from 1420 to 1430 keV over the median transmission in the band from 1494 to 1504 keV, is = 1.23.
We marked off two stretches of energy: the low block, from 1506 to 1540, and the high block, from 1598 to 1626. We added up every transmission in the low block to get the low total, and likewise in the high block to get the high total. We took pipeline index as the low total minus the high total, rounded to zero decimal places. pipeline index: 251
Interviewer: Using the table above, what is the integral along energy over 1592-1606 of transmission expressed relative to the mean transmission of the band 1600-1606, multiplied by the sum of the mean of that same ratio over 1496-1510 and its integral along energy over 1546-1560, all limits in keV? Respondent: 193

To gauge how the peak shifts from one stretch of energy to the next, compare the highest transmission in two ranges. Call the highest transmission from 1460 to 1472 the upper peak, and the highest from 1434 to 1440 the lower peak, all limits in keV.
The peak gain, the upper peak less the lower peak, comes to 79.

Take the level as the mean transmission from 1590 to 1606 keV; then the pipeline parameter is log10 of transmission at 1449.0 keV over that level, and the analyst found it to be -0.17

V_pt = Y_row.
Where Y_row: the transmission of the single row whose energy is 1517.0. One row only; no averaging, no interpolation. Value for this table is 161.8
